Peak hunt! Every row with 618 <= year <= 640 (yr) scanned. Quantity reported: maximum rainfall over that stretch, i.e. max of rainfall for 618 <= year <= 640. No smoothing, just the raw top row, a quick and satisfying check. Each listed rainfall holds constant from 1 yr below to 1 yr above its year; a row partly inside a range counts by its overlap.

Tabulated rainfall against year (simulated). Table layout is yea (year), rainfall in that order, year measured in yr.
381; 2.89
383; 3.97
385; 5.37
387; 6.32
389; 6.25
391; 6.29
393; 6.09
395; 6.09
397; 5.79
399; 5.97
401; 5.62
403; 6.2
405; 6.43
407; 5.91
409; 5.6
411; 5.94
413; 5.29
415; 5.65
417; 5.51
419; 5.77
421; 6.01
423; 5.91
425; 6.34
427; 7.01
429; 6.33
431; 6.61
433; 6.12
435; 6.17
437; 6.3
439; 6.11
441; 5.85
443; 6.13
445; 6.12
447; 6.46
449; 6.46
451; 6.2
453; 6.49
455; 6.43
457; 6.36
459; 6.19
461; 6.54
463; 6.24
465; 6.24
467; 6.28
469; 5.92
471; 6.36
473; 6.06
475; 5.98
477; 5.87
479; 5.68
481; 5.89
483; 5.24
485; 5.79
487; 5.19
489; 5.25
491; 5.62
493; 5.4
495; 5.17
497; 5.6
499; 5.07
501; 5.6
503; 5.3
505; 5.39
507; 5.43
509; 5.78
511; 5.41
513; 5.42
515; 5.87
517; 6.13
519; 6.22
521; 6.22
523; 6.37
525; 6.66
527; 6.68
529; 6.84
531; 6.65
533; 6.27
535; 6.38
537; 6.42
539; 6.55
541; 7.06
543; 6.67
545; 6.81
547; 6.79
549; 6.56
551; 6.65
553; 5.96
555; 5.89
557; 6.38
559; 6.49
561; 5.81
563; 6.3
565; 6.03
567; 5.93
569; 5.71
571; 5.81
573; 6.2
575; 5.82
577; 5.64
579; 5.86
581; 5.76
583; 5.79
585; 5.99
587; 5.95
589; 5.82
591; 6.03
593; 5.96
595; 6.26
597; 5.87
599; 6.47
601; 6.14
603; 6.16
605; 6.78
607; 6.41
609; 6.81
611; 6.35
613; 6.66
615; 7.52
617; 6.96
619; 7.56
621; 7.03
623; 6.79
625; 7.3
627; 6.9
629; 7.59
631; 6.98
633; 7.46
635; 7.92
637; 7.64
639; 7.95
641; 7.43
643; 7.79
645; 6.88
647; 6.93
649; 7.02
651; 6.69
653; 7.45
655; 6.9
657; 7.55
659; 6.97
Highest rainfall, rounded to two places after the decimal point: 7.95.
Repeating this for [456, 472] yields 6.54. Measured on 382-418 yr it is 6.43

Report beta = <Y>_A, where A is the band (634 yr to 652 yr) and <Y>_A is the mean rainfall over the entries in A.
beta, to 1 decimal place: 7.4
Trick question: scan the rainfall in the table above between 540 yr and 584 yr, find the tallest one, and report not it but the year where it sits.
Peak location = 541 yr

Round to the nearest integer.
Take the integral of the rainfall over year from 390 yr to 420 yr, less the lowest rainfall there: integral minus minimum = 171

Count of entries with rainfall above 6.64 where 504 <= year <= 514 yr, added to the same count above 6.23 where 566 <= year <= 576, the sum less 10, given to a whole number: -10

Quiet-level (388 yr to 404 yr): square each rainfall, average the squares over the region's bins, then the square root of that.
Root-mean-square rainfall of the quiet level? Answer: 6.0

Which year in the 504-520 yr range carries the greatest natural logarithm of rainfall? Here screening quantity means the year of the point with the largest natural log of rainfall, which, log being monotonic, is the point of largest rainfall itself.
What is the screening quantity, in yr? 519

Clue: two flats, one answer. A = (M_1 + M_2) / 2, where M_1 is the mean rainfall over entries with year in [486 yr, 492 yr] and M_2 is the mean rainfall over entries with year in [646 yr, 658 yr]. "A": 6.22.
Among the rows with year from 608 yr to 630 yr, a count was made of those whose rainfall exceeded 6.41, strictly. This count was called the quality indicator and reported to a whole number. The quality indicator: 10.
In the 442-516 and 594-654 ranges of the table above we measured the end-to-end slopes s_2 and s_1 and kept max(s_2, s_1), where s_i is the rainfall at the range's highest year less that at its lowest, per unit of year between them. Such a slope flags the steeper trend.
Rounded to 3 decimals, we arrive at 0.021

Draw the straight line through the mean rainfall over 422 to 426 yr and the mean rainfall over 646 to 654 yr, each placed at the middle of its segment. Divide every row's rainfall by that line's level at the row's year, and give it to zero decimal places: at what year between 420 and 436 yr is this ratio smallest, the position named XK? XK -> 423 yr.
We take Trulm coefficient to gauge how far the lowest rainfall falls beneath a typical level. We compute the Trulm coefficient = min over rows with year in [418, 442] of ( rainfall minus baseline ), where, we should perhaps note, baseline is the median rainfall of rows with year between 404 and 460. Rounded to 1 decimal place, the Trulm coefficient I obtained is -0.4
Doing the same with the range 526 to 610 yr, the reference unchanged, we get -0.5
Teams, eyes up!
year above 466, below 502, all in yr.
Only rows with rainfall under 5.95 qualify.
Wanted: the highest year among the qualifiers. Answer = 501 yr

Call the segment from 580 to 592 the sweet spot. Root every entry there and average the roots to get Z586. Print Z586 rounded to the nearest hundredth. 2.43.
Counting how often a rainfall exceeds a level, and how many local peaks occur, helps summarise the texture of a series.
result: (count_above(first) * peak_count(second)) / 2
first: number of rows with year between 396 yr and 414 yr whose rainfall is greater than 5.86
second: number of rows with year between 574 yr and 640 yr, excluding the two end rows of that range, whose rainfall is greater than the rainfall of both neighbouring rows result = 30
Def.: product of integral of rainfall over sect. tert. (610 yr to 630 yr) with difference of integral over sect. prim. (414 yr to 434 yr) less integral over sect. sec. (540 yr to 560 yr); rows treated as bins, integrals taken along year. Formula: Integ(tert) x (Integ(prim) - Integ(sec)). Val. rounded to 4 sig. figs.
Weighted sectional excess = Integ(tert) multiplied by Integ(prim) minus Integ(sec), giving -1131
